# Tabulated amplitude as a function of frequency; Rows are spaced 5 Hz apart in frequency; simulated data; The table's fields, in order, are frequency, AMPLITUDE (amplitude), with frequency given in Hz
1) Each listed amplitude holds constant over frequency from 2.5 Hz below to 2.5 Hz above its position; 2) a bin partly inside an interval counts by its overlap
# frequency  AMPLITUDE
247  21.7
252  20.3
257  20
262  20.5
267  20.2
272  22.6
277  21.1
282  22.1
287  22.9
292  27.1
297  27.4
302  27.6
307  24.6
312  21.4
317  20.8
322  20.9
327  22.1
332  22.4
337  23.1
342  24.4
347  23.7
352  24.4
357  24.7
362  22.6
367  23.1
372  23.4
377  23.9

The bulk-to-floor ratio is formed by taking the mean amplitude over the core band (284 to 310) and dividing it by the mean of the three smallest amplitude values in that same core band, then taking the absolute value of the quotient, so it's 1.04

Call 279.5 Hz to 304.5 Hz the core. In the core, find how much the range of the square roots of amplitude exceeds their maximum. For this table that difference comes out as -4.70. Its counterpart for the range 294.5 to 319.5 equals -4.56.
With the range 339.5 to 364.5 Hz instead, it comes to -4.75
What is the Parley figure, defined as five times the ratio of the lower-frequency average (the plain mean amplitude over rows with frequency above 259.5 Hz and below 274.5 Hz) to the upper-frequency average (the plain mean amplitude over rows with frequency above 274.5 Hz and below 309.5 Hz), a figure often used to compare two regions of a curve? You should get 4.3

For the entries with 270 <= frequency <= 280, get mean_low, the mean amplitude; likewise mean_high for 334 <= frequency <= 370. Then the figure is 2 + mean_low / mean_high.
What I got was 2.92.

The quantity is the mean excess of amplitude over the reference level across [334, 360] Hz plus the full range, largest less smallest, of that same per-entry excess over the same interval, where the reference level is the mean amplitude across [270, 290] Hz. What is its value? 3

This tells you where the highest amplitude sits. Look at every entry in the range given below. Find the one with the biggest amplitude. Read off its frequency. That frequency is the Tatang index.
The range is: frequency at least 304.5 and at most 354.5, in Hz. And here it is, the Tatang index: 307 Hz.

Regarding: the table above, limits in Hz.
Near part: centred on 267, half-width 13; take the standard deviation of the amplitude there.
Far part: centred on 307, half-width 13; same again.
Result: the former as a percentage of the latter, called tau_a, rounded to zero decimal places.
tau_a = 33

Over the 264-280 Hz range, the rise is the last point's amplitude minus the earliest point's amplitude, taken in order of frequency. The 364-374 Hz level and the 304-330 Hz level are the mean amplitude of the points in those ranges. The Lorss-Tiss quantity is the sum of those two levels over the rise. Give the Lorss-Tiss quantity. 50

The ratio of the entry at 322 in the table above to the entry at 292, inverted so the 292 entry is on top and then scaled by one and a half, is 1.9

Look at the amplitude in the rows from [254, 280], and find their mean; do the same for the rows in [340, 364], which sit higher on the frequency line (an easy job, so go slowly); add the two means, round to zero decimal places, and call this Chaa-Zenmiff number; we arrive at 45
